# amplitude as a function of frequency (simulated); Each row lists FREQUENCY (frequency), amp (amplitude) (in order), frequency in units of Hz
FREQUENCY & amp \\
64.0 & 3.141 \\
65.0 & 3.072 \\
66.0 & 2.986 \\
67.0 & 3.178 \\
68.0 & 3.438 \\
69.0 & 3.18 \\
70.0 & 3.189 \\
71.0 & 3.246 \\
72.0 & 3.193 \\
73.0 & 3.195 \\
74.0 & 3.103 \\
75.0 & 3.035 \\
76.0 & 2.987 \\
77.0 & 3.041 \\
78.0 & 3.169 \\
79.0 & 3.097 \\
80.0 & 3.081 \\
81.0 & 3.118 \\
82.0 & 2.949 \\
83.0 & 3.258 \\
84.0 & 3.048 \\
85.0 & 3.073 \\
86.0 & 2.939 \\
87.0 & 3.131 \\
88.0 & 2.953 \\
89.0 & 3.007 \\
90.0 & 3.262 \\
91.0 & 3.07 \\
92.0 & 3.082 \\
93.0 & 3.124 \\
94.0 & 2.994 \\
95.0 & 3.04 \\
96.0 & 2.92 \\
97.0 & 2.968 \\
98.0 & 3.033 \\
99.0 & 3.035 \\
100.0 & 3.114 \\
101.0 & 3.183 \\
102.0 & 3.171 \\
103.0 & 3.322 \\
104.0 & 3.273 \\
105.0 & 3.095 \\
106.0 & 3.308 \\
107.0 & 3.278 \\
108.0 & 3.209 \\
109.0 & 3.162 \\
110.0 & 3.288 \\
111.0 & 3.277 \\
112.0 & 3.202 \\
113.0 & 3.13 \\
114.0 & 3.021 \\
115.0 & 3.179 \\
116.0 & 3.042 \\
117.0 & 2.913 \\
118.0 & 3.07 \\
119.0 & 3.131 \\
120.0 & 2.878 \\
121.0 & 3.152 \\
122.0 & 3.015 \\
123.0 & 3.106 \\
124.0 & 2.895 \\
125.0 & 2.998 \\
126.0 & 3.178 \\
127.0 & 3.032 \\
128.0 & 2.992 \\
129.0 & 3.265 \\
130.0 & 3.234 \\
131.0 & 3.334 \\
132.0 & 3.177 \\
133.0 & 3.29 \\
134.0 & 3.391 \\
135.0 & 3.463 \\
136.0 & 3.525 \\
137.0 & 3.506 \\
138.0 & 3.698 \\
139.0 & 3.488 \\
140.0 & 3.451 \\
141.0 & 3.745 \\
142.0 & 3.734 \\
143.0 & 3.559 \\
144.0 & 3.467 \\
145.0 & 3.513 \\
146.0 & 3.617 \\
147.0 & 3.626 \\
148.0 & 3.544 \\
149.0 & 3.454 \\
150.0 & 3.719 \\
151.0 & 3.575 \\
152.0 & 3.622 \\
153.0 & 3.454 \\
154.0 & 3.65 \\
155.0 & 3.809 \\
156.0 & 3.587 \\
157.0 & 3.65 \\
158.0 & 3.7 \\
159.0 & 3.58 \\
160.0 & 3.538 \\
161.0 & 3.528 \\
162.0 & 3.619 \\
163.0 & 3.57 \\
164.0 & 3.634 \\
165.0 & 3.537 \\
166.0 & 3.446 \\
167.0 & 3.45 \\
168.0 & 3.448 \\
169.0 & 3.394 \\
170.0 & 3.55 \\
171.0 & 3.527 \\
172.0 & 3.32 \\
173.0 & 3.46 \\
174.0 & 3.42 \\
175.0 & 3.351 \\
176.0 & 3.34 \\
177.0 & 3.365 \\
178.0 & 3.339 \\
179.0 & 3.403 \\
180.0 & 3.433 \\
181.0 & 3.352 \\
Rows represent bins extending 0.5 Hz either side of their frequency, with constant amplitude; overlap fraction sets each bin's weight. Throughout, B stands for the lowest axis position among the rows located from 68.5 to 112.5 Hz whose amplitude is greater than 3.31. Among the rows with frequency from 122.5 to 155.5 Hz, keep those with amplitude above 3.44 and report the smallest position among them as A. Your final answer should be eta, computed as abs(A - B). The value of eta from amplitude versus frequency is 32 Hz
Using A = 135.0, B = 103.0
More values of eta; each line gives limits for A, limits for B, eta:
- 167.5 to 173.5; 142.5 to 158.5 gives 25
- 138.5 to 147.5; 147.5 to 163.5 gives 9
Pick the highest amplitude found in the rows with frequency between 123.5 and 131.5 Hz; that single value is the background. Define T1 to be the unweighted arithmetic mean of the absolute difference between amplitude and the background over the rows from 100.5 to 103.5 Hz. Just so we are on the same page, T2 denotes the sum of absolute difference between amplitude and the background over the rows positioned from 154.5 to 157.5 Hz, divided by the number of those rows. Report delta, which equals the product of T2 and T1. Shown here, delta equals 0.038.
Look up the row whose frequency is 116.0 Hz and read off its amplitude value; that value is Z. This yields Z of 3.042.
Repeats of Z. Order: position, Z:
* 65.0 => 3.072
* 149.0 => 3.454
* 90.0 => 3.262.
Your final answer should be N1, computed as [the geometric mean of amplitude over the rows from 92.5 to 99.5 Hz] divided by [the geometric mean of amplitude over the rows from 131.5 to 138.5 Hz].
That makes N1 0.88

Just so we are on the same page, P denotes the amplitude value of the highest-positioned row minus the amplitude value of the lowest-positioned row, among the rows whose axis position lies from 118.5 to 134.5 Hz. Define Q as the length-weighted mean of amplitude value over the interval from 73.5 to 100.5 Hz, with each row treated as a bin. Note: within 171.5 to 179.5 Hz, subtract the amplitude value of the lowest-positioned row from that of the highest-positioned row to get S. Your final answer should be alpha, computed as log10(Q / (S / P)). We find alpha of 0.98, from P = 0.26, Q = 3.06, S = 0.1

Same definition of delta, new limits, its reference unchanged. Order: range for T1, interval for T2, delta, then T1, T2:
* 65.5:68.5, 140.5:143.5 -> 0.070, 0.20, 0.35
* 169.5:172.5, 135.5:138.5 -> 0.034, 0.14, 0.24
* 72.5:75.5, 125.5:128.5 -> 0.059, 0.22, 0.27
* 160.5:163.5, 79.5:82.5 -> 0.068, 0.24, 0.28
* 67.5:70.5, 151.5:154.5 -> 0.032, 0.13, 0.24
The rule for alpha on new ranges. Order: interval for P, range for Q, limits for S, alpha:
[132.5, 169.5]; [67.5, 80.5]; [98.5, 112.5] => 0.29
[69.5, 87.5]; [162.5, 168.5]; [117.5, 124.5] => 0.07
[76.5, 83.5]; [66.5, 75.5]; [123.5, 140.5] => 0.10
